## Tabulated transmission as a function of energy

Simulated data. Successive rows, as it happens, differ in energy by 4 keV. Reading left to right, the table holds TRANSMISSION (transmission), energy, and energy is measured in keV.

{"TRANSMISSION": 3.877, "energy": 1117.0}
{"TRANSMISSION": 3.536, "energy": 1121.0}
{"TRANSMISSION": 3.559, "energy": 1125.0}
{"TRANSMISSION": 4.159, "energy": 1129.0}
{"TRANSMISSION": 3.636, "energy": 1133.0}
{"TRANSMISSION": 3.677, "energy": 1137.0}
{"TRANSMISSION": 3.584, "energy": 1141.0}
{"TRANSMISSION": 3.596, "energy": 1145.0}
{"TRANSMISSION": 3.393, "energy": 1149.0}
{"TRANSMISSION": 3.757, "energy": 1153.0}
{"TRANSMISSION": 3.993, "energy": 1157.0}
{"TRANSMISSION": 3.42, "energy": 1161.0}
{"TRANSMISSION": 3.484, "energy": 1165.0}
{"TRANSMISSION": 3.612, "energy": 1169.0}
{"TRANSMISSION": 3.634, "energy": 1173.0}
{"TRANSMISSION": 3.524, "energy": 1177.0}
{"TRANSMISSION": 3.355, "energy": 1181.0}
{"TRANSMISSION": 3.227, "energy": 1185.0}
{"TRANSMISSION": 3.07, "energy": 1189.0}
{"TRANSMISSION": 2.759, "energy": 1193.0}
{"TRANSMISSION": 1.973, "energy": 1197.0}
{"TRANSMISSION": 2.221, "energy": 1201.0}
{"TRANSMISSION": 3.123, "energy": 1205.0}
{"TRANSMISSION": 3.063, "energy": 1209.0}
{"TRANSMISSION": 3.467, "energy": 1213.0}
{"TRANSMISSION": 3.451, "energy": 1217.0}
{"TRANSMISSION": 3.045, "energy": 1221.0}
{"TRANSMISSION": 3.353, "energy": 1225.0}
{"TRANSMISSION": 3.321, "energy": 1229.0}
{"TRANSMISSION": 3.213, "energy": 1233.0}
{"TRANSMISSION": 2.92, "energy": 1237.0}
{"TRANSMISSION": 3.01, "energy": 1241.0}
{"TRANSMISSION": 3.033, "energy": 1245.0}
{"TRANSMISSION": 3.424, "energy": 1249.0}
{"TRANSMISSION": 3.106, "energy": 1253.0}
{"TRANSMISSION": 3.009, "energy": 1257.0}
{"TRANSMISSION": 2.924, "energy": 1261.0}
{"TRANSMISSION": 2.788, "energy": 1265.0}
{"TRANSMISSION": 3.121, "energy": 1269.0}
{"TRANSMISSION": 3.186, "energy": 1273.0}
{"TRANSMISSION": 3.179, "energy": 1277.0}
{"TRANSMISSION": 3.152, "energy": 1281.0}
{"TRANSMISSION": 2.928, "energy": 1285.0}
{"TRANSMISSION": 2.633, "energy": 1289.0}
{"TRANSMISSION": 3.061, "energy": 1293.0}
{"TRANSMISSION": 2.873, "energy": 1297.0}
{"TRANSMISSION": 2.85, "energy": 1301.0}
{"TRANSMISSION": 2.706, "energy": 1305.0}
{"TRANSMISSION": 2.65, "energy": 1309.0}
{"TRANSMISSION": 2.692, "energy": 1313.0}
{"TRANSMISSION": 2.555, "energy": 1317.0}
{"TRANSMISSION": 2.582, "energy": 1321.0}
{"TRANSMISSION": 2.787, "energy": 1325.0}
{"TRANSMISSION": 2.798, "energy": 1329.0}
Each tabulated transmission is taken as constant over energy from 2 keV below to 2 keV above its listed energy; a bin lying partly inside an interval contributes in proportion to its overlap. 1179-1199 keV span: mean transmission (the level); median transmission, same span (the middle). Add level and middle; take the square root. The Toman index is 2.44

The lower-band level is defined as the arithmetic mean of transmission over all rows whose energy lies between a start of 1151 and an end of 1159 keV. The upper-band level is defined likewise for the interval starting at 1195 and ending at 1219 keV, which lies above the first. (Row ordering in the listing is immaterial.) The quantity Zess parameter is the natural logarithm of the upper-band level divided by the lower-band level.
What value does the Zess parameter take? -0.30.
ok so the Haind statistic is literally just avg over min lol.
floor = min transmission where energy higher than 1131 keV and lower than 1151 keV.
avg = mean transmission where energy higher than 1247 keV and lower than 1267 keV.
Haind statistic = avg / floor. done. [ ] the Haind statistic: 0.90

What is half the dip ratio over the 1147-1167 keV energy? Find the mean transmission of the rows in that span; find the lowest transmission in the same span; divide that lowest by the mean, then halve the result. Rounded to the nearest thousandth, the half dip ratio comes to 0.470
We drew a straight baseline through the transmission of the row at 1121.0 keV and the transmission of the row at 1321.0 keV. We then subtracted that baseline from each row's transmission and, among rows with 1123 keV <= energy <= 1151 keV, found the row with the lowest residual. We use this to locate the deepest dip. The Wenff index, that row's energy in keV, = 1149.0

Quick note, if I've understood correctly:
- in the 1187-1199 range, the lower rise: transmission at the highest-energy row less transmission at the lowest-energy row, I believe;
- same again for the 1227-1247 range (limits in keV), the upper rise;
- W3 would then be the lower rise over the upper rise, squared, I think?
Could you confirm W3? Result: 14.5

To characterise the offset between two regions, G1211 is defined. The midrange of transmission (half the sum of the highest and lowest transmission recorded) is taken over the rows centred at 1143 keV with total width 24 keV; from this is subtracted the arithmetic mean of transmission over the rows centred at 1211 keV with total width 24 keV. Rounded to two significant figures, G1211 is 0.51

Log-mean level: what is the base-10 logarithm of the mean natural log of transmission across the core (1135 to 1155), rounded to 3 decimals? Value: 0.107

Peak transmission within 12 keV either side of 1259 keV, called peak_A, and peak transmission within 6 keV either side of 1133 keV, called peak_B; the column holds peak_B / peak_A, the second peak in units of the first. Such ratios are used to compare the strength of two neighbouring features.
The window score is 1.21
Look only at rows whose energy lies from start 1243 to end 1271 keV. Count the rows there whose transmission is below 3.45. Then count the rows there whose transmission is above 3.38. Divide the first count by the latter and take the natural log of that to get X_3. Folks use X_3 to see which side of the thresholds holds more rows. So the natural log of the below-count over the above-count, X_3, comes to 1.9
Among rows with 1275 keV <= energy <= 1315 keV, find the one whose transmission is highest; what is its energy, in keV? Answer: 1277.0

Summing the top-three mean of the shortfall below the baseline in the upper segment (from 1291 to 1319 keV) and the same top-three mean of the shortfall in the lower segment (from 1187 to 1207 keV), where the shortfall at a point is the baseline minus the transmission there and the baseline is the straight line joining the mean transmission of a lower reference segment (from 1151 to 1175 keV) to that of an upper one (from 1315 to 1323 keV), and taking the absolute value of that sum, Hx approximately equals 1.1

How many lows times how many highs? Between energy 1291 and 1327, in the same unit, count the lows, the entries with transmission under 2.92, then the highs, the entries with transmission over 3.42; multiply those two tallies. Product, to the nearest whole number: 0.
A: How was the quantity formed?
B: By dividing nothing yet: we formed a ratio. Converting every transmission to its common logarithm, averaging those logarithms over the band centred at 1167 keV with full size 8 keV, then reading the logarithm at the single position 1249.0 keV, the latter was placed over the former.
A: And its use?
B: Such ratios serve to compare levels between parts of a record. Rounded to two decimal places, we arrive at 0.97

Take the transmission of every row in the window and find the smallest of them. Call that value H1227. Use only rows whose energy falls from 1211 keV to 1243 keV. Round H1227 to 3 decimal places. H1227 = 2.920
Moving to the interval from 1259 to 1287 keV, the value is 2.788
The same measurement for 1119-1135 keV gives 3.536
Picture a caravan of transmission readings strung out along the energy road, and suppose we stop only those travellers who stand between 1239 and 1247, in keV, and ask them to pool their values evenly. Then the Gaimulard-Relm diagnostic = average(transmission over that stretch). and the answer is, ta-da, 3.02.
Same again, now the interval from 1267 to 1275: 3.15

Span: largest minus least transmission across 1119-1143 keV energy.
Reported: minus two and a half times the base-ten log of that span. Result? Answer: 0.51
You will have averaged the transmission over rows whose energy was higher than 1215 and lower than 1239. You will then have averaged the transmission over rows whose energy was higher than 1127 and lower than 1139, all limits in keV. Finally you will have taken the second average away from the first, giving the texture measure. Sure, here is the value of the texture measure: -0.6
